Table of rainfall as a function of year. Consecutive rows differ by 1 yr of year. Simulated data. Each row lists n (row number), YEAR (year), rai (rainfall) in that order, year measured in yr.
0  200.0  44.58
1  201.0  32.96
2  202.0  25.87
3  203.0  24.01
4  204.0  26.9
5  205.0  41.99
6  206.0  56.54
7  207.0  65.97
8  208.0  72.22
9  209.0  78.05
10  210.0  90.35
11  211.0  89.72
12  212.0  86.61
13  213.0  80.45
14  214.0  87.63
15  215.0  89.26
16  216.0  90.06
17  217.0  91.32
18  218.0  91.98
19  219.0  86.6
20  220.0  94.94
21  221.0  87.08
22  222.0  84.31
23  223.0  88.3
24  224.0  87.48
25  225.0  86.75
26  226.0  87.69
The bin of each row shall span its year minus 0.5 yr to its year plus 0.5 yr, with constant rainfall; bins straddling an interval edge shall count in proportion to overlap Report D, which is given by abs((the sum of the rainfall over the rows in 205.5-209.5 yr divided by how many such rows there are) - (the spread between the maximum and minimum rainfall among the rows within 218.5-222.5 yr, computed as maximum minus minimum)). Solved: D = 58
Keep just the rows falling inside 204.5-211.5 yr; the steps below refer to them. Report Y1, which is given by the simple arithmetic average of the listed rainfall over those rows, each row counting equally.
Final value 71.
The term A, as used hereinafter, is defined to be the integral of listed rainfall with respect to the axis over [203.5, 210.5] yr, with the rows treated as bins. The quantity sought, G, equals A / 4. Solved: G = 108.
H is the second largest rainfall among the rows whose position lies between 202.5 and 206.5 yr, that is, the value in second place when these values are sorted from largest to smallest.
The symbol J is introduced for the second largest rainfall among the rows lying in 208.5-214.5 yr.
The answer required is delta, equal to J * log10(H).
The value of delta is 146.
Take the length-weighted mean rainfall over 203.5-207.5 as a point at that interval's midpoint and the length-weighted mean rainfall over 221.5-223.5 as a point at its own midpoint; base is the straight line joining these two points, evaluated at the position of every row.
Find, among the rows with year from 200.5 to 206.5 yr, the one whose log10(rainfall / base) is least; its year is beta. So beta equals 203.0 yr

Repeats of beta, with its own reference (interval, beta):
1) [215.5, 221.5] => 221.0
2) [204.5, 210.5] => 205.0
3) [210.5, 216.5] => 213.0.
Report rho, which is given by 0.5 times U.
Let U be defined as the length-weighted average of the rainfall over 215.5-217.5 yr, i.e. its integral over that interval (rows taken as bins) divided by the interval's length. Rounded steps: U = 90.7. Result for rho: 45.3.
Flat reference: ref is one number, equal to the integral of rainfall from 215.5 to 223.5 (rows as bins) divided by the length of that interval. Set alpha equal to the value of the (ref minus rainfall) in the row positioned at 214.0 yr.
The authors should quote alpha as 2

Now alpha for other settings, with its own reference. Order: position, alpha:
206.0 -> 33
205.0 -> 47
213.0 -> 9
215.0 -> 0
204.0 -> 62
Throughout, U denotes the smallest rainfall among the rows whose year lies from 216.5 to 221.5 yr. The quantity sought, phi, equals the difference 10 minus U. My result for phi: -77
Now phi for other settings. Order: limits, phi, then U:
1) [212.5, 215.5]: -70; 80.45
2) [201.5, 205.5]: -14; 24.01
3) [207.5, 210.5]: -62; 72.22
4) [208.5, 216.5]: -68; 78.05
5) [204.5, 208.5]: -32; 41.99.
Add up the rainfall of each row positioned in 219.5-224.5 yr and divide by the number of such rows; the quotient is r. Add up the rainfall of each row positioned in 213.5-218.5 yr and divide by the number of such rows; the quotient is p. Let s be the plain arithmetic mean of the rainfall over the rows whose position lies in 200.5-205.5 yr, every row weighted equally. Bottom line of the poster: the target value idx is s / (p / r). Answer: 30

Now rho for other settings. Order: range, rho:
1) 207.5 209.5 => 37.6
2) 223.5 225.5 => 43.6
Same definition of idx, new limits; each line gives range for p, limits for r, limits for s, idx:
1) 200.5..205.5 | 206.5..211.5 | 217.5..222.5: 232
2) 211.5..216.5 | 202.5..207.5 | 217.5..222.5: 44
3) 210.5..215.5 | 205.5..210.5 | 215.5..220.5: 76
